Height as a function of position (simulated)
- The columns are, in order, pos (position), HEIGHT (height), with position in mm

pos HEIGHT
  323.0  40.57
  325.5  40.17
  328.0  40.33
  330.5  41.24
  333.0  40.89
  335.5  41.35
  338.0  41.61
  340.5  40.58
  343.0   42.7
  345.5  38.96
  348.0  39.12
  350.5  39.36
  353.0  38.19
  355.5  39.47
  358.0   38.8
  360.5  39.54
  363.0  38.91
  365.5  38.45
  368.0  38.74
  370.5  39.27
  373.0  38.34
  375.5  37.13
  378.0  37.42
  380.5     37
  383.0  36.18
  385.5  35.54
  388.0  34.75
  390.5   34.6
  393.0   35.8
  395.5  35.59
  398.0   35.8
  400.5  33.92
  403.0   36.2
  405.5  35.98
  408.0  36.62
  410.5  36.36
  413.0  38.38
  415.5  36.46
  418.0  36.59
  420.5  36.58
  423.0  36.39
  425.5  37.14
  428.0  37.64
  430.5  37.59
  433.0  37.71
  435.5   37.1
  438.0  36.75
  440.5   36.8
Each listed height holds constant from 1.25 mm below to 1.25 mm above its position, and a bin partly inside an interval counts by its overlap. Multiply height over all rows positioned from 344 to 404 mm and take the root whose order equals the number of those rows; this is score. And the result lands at 37.3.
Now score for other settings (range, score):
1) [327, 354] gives 40.4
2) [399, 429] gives 36.5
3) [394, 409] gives 35.7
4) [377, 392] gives 35.9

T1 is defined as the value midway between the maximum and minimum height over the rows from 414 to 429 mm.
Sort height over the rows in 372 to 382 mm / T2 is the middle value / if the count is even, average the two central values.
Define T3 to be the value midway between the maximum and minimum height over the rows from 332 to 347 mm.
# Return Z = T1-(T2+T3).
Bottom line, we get -41.1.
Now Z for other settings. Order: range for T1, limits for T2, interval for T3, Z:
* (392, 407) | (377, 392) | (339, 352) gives -41.6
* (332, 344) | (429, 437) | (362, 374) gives -34.8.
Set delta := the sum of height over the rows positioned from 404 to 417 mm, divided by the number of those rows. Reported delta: 36.8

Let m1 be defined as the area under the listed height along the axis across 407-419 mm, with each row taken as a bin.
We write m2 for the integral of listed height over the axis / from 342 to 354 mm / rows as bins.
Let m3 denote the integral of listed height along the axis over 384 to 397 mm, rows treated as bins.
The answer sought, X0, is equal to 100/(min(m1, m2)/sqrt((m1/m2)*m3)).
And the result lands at 4.67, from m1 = 443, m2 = 476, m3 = 459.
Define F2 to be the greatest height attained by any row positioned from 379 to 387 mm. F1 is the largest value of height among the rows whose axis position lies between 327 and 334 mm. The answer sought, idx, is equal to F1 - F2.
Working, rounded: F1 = 41.24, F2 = 37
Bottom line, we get 4.2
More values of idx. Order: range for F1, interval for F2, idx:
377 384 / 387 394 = 1.6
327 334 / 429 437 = 3.5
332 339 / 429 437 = 3.9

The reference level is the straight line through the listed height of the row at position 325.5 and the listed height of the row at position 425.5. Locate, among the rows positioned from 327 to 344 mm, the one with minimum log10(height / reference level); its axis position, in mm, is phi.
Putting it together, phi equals 328.0 mm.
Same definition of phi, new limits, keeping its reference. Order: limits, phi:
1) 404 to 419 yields 405.5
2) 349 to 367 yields 353.0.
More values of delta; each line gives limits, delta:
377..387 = 36.5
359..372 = 39.0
